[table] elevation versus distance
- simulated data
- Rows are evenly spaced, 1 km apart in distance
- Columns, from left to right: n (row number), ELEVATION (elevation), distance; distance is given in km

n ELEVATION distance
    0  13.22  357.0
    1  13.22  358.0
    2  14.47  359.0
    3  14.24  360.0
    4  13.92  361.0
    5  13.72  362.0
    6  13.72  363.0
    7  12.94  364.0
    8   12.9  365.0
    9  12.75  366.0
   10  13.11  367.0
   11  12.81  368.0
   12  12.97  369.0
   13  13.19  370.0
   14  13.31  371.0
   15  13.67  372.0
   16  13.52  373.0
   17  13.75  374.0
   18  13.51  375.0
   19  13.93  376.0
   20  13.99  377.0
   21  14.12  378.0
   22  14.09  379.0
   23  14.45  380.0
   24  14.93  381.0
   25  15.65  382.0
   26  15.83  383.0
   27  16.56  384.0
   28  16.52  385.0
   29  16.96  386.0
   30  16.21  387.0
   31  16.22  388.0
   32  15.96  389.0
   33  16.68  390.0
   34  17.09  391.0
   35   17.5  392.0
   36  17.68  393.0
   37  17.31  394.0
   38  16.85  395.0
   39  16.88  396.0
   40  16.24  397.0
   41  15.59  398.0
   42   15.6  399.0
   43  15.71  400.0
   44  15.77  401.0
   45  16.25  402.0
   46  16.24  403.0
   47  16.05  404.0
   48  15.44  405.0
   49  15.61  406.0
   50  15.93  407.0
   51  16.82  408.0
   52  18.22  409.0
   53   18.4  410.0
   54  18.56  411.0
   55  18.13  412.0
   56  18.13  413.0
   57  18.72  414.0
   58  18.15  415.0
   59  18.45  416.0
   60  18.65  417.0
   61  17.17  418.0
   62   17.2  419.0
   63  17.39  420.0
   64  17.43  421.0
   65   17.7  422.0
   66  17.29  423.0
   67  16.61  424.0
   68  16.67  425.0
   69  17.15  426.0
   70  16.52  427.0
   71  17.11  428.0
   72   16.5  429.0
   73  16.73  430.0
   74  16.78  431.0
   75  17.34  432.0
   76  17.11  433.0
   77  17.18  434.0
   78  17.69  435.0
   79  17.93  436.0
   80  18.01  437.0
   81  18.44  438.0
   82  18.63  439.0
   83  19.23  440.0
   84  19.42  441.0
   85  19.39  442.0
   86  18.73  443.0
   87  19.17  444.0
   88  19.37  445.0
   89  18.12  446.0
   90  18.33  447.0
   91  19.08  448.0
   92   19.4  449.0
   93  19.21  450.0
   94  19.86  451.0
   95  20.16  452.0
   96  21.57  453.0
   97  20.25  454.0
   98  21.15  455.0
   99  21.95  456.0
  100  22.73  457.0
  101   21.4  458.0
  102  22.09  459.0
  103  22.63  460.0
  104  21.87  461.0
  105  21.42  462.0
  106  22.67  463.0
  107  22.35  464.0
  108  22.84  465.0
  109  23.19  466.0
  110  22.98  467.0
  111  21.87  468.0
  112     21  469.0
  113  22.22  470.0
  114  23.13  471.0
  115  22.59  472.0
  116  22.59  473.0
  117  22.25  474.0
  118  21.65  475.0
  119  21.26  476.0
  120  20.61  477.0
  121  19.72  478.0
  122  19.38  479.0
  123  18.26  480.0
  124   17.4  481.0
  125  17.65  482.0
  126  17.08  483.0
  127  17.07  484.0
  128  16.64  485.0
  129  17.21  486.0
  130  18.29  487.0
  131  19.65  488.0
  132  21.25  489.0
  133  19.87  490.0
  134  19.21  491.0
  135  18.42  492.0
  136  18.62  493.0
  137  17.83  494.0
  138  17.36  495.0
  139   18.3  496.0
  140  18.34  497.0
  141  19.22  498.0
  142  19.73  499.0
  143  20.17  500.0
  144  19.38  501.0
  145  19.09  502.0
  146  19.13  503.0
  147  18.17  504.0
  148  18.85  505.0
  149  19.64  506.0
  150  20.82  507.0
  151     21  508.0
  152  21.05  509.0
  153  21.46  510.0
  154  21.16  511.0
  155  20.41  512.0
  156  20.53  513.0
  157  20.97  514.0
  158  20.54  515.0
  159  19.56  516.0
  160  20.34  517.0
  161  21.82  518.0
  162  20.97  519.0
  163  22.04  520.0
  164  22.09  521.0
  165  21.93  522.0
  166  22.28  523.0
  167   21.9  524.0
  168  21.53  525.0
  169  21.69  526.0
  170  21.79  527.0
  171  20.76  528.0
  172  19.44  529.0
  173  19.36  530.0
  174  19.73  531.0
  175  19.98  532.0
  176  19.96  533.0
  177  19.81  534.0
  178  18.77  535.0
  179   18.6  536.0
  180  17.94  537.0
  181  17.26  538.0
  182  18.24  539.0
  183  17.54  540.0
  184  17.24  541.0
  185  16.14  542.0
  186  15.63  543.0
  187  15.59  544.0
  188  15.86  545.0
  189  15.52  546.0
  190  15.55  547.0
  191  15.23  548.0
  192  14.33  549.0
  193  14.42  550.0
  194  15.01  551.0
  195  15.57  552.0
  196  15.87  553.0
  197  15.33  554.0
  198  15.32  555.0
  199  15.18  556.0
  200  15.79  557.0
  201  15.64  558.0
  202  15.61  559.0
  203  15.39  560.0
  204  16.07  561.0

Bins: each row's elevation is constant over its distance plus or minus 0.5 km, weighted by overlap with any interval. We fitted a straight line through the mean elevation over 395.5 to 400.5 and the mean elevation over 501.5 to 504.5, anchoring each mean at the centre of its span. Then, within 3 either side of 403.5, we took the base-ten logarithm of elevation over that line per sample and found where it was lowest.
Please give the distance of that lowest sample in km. 405.0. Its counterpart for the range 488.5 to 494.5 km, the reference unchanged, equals 494.0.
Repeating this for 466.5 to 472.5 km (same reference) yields 469.0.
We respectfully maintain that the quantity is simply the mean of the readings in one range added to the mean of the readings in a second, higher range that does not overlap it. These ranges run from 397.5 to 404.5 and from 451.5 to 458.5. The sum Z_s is 37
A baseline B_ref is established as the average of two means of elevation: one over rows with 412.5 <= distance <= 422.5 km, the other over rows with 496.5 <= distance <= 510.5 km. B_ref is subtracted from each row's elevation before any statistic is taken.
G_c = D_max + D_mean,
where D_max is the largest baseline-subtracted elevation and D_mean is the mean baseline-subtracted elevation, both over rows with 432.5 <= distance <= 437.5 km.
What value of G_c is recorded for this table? -2.0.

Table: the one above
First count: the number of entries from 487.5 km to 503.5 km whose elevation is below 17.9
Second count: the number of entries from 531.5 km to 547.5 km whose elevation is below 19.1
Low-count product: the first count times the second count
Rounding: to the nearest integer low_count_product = 26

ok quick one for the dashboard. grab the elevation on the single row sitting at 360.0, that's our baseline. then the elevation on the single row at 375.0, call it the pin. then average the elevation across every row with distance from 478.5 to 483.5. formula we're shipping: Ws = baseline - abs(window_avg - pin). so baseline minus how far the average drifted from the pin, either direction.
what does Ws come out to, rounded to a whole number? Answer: 10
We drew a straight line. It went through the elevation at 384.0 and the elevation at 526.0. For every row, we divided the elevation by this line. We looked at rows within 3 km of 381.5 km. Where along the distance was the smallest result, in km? 379.0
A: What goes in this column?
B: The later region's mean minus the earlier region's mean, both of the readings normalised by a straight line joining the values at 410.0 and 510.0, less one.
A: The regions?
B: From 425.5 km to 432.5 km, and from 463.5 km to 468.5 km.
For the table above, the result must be 0.24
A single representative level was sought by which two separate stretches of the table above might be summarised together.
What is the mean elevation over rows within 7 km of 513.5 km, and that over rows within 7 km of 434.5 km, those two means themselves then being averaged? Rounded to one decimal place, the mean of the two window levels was 19.3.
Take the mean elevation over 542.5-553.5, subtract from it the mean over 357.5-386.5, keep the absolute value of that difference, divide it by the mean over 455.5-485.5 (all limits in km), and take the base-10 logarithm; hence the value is -1.2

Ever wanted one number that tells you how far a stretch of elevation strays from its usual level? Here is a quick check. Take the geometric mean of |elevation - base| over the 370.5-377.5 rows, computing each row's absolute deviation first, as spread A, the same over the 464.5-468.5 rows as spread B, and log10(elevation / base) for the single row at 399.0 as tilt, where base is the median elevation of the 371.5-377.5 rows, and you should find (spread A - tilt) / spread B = 0.01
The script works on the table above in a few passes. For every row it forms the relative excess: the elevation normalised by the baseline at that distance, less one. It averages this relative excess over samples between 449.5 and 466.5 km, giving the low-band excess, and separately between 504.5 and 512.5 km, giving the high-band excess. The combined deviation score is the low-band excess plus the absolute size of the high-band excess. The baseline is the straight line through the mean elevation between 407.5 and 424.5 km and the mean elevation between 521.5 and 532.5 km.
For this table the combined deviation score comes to 0.14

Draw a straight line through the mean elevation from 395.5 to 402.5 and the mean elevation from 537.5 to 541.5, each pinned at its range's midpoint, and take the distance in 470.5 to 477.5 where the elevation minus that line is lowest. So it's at 477.0 km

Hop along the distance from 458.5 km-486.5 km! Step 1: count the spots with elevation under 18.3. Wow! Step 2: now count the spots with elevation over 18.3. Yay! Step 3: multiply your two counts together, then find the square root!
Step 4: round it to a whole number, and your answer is 12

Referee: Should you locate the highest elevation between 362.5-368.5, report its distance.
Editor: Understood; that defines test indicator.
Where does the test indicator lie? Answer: 363.0 km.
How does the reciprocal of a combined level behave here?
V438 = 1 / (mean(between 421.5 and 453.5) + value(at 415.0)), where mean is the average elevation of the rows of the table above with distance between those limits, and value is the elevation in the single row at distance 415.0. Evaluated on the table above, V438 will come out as 0.0275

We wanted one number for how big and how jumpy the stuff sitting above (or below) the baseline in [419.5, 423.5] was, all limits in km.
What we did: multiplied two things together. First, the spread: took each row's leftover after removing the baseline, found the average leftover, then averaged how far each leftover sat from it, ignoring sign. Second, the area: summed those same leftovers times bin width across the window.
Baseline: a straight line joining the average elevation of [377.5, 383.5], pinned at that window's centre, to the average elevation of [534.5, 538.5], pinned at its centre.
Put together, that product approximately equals 0.8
